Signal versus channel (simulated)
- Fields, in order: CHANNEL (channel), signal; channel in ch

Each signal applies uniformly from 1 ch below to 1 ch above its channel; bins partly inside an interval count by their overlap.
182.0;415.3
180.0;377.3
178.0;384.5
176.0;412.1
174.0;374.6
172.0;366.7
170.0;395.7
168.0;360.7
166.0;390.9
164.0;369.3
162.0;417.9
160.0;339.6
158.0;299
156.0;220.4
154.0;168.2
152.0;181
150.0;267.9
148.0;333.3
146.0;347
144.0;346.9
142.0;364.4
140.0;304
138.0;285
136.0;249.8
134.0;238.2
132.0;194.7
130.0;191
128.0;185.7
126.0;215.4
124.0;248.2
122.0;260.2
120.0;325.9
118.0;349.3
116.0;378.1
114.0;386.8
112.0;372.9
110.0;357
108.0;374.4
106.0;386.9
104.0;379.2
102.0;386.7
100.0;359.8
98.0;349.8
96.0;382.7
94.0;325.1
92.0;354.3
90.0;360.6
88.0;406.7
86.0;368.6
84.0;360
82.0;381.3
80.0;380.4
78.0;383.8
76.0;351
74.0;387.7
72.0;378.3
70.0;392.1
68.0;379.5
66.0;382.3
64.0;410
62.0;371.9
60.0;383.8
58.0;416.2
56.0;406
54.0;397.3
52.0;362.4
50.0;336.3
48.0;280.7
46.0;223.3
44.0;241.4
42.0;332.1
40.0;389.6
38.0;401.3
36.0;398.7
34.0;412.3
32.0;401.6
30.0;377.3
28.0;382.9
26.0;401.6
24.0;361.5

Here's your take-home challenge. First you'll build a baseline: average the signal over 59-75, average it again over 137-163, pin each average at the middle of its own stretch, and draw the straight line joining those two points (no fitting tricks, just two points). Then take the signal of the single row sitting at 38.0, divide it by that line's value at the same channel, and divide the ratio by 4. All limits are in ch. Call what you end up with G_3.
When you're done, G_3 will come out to 0.241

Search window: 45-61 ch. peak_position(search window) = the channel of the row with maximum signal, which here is 58.0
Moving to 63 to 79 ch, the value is 64.0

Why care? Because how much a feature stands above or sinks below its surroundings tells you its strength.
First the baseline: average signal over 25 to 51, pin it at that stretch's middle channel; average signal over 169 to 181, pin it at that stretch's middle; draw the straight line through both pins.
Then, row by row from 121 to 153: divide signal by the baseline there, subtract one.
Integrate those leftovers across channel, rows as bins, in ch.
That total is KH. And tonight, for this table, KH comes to -10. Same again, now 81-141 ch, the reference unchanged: -7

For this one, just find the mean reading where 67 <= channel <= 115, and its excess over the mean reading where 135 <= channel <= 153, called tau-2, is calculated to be 75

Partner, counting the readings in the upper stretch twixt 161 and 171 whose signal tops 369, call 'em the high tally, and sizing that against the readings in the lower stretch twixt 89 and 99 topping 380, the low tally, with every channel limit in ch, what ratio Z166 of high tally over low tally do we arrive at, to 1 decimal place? 4.0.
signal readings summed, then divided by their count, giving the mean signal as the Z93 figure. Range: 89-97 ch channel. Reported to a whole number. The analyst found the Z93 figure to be 356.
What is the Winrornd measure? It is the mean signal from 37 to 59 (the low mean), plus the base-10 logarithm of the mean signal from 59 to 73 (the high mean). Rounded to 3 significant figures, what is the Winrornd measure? 347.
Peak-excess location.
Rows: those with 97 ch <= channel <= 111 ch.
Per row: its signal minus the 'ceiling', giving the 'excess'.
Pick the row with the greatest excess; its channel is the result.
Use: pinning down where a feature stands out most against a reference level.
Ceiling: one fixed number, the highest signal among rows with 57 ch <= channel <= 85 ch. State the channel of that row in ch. 106.0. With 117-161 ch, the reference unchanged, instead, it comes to 142.0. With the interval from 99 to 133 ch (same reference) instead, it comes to 106.0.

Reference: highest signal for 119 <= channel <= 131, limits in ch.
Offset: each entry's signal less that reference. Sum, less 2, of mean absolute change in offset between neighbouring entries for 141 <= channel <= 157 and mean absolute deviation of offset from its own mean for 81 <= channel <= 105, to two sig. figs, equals 50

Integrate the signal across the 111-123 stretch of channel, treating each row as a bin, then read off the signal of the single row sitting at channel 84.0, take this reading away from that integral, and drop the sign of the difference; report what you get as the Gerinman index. 3786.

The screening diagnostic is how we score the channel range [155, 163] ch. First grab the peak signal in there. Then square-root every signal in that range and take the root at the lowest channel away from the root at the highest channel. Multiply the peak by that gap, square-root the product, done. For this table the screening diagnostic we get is 48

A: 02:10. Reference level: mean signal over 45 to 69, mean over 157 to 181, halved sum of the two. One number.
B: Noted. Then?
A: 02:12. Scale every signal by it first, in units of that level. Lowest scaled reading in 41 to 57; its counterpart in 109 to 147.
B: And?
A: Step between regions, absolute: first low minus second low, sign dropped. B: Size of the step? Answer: 0.10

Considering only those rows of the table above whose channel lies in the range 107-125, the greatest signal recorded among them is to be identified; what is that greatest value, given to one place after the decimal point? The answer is 386.8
